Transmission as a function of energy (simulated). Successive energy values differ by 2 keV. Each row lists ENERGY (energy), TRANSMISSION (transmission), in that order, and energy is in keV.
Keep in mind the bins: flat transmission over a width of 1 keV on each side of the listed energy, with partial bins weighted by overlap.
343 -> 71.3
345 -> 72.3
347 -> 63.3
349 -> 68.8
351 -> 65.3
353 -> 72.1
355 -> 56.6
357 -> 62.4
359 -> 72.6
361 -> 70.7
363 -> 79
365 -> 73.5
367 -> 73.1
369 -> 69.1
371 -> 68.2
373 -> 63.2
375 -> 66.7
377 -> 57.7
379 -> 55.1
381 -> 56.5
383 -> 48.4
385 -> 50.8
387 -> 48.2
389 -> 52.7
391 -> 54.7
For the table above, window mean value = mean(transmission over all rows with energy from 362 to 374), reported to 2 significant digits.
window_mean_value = 71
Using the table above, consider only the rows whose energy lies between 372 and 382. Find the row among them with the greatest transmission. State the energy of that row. 375 keV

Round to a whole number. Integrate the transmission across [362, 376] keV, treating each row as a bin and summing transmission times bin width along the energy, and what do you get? 986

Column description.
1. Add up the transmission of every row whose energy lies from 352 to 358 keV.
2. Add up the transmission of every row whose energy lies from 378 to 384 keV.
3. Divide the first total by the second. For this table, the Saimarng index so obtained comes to 1.19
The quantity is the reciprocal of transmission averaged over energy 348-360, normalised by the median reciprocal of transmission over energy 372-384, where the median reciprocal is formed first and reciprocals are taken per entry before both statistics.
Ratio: 0.87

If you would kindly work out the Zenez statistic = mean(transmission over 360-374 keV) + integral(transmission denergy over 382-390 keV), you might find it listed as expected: 471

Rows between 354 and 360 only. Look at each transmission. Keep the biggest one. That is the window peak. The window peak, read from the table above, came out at 72.6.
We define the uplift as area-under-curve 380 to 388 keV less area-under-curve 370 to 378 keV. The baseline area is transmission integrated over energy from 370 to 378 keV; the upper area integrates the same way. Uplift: -104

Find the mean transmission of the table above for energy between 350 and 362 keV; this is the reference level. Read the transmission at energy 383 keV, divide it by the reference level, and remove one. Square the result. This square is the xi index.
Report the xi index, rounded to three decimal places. 0.075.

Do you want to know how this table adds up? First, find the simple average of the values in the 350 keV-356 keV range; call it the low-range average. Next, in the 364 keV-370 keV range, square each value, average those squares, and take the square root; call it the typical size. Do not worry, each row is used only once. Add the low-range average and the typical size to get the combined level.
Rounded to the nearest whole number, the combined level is 137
